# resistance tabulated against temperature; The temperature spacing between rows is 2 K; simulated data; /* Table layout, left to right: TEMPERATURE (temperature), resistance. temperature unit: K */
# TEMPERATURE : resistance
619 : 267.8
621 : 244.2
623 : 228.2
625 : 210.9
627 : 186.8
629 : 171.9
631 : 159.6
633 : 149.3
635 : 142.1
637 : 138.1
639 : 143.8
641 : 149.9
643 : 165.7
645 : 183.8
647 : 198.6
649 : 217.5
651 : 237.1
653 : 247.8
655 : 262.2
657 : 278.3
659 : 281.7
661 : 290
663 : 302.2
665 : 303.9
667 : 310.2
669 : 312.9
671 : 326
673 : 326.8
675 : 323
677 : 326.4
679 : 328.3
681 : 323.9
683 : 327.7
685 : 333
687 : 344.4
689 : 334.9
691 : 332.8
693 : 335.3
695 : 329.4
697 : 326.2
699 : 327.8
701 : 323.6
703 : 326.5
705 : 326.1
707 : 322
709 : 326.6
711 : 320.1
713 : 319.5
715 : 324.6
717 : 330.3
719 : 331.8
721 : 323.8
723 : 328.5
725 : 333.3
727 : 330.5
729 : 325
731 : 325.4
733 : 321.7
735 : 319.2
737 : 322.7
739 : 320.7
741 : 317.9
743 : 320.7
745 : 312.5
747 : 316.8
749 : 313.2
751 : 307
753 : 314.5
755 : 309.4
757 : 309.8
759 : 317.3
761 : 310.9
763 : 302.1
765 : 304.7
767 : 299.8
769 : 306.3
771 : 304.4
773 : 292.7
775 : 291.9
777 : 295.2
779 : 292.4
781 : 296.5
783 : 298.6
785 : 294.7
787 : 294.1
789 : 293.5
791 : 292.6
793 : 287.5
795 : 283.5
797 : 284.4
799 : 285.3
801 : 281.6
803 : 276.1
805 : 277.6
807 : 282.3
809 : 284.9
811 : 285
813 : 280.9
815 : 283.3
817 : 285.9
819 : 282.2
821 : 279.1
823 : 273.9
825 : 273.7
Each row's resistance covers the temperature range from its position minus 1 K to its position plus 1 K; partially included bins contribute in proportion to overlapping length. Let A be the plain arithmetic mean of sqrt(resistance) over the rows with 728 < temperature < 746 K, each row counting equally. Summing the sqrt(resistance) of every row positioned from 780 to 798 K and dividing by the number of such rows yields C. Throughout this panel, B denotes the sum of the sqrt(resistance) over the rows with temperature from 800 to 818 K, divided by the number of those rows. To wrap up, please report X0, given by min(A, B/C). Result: 0.98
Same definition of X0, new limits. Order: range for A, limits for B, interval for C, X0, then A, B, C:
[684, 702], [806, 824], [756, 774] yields 0.96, 18.2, 16.8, 17.5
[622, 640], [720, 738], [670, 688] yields 1.00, 13.0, 18.0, 18.1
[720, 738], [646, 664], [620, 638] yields 1.19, 18.0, 16.0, 13.4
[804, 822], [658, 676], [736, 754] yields 0.99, 16.8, 17.6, 17.8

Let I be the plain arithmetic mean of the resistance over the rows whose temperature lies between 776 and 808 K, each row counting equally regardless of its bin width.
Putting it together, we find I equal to 288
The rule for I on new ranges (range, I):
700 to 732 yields 326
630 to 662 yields 203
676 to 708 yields 329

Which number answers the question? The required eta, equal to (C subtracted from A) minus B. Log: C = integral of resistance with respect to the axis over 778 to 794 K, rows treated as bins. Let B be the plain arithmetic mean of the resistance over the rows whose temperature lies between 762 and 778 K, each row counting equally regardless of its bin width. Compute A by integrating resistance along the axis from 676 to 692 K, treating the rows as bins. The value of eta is 303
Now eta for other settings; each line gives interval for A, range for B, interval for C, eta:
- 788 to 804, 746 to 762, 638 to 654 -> 1168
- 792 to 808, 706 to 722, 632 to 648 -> 1649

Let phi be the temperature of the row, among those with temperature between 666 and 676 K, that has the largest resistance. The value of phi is 673 K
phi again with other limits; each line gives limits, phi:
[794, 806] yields 799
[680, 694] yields 687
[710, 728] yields 725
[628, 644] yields 629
